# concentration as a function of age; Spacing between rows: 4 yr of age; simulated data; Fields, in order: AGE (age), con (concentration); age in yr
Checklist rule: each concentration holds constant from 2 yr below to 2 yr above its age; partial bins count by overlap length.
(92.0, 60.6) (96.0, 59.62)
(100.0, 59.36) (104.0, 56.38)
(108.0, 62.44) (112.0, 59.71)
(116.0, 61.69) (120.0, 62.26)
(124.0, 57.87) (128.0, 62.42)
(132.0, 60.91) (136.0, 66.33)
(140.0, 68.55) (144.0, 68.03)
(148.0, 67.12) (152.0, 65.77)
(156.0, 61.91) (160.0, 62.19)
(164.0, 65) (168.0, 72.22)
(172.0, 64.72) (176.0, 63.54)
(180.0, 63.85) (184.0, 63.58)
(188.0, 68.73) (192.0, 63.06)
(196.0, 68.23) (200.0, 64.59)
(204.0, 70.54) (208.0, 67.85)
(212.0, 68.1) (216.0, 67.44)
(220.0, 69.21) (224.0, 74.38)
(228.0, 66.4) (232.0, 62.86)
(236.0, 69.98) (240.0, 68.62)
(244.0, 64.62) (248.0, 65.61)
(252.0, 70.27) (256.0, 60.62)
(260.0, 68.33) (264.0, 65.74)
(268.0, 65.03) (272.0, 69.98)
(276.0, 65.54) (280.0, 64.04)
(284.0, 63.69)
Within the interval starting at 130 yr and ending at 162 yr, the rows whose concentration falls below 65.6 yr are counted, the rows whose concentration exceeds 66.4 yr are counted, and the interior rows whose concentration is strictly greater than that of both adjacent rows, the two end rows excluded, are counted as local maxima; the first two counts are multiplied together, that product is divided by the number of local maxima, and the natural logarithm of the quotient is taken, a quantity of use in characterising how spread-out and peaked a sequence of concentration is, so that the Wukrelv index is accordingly 2.2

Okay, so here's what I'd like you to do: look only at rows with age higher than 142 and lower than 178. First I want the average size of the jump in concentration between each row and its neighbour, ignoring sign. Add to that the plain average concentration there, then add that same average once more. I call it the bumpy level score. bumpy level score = 134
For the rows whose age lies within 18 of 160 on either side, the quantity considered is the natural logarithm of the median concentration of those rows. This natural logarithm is 4.17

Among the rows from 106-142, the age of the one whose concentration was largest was 140.0 yr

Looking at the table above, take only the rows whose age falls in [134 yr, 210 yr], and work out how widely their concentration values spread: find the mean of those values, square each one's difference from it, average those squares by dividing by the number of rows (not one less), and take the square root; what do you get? 2.79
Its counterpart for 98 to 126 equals 2.14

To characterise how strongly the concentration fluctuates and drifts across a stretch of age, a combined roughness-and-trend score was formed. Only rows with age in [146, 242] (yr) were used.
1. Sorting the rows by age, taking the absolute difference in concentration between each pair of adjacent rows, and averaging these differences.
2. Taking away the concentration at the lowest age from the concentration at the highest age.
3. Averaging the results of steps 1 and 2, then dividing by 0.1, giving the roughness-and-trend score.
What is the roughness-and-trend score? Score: 25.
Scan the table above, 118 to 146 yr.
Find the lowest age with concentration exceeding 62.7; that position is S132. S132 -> 136.0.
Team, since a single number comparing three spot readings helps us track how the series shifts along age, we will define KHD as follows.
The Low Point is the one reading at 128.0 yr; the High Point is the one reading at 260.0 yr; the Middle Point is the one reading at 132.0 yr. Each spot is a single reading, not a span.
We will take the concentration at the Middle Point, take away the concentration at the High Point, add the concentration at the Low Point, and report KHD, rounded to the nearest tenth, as 55.0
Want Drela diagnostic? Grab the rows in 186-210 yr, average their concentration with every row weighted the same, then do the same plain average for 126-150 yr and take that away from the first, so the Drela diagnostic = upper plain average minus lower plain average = 2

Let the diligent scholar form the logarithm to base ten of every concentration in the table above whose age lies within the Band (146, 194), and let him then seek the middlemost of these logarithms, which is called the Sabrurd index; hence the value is 1.81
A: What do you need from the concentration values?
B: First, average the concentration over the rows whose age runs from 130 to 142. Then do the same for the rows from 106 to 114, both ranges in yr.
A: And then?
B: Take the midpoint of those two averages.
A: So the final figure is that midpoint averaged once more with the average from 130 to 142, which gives 64.2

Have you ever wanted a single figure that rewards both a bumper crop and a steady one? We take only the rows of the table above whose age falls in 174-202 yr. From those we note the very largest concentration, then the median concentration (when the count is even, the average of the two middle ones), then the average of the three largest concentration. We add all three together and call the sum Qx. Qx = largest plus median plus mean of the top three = 200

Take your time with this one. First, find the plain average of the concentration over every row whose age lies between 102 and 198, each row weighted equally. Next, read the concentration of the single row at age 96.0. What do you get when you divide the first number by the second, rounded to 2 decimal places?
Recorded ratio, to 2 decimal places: 1.07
